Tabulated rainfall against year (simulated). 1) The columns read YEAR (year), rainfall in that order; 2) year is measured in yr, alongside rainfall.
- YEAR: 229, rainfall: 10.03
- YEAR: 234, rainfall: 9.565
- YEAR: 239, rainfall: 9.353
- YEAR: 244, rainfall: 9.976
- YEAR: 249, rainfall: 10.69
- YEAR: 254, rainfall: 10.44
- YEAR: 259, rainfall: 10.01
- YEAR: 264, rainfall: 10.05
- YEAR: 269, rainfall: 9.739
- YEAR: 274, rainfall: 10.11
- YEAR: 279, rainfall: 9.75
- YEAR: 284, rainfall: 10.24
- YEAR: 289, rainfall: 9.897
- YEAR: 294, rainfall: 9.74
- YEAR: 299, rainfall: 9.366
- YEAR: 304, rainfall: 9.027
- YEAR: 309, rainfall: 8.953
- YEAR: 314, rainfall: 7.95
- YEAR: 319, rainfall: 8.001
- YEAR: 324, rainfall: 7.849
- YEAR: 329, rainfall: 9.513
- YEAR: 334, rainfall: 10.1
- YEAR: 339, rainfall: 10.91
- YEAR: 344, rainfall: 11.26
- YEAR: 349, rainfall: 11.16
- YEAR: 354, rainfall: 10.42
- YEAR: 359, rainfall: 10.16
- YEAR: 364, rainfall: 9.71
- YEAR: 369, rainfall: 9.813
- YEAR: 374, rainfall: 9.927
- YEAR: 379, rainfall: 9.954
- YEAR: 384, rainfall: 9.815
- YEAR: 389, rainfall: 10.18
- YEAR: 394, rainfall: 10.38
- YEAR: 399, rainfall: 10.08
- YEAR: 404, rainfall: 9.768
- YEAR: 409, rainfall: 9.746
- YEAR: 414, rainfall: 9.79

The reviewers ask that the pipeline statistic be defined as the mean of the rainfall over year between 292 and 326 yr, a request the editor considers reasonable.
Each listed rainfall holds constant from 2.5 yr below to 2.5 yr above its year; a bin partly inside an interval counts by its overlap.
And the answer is 8.7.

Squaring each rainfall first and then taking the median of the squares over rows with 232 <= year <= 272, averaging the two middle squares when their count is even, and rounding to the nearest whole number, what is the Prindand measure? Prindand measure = 100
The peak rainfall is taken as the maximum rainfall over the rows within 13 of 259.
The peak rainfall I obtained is 10.69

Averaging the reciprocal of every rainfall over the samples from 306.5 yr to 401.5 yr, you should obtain 0.103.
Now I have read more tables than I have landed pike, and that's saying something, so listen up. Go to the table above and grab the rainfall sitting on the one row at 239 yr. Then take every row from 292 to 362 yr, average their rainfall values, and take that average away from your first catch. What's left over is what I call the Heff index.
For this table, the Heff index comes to -0.25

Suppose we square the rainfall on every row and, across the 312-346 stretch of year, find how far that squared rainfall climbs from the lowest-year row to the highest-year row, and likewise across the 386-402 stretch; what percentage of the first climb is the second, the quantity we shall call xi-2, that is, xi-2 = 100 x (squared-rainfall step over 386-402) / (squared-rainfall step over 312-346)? -3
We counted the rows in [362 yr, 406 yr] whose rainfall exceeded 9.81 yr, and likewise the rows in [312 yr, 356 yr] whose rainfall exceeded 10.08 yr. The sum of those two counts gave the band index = 12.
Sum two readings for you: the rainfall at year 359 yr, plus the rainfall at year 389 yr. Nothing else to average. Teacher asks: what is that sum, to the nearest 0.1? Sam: 20.3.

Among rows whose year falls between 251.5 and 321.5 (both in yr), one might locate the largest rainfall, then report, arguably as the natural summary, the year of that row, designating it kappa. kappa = 254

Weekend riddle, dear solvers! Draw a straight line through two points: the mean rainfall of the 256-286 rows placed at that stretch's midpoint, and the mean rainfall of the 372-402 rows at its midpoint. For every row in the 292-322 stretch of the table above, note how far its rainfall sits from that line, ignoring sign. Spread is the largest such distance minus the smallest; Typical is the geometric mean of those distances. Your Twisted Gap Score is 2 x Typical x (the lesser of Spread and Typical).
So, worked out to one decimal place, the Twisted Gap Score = 1.8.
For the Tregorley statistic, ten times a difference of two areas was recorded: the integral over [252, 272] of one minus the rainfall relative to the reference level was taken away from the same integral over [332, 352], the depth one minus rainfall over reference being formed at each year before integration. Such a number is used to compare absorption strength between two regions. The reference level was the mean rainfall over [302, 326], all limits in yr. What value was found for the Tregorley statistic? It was -19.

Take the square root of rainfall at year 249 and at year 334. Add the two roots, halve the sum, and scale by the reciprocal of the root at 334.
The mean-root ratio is 1.01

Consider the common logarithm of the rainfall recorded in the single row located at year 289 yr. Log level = 1.00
